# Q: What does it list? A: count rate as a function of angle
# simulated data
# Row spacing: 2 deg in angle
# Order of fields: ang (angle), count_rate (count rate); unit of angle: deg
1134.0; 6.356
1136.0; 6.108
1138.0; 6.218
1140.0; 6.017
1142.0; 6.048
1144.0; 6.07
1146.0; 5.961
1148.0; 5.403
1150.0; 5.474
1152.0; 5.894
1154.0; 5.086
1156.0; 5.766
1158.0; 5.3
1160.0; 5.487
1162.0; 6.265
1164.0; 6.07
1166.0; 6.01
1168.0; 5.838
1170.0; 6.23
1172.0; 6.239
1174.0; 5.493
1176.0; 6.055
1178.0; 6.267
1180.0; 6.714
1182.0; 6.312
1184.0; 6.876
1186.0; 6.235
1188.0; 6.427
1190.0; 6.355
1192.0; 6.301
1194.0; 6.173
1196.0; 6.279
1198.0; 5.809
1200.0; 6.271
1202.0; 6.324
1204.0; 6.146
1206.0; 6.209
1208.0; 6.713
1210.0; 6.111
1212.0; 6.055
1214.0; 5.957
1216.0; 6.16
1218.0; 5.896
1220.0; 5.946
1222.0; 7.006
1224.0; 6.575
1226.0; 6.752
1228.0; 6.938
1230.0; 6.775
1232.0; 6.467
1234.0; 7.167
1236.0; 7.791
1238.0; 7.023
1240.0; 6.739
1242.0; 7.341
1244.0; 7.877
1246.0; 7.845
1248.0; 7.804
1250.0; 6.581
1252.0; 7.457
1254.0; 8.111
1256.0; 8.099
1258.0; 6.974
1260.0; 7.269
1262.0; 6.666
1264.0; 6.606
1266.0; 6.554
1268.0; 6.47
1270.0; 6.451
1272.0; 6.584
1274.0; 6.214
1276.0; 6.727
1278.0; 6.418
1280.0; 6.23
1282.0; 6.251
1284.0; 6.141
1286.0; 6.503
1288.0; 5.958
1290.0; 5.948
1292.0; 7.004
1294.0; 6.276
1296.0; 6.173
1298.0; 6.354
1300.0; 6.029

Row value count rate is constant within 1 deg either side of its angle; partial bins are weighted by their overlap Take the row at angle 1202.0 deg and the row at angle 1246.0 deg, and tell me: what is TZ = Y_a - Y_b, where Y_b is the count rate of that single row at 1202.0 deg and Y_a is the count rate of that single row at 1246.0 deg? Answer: 1.5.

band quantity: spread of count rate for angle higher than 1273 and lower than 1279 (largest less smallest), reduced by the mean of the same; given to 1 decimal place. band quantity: -5.9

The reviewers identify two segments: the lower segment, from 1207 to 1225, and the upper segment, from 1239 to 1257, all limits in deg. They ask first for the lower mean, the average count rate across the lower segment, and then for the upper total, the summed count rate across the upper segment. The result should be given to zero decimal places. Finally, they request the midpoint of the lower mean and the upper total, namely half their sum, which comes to 37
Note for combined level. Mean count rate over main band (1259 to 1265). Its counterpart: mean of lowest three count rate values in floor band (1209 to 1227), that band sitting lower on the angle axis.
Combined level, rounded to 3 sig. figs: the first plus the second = 12.8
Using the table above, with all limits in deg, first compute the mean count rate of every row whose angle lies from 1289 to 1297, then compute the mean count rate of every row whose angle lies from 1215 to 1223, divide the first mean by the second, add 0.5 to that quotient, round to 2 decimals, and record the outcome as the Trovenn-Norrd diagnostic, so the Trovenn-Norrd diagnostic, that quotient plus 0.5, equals 1.52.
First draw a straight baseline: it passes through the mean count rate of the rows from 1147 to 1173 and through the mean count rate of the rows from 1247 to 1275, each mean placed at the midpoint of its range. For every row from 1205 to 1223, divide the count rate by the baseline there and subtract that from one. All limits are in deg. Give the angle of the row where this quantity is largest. 1218.0 deg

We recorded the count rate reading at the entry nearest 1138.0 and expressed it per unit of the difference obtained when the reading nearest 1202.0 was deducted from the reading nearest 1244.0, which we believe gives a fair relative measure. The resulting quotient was 4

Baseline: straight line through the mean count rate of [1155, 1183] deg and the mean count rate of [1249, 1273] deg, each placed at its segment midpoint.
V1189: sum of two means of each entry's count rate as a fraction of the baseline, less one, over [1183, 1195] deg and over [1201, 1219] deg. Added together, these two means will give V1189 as -0.012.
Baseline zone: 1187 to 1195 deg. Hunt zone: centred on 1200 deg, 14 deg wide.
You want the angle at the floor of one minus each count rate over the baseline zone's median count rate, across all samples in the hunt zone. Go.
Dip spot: 1202.0 deg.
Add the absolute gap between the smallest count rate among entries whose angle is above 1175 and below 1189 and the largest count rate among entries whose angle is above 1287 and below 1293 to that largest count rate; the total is 8.0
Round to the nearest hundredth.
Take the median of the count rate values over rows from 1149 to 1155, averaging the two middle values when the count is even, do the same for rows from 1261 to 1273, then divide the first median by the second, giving 0.83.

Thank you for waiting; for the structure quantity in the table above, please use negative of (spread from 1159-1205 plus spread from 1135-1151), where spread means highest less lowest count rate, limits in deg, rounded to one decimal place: -2.2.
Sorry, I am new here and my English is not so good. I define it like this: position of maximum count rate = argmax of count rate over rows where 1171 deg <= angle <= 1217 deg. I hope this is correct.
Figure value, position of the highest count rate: 1184.0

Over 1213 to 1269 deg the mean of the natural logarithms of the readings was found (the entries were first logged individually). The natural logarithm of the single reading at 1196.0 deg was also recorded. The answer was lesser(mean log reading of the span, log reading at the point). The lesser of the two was 1.837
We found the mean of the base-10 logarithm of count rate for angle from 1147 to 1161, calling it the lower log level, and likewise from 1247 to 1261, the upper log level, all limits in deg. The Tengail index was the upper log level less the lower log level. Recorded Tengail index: 0.13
